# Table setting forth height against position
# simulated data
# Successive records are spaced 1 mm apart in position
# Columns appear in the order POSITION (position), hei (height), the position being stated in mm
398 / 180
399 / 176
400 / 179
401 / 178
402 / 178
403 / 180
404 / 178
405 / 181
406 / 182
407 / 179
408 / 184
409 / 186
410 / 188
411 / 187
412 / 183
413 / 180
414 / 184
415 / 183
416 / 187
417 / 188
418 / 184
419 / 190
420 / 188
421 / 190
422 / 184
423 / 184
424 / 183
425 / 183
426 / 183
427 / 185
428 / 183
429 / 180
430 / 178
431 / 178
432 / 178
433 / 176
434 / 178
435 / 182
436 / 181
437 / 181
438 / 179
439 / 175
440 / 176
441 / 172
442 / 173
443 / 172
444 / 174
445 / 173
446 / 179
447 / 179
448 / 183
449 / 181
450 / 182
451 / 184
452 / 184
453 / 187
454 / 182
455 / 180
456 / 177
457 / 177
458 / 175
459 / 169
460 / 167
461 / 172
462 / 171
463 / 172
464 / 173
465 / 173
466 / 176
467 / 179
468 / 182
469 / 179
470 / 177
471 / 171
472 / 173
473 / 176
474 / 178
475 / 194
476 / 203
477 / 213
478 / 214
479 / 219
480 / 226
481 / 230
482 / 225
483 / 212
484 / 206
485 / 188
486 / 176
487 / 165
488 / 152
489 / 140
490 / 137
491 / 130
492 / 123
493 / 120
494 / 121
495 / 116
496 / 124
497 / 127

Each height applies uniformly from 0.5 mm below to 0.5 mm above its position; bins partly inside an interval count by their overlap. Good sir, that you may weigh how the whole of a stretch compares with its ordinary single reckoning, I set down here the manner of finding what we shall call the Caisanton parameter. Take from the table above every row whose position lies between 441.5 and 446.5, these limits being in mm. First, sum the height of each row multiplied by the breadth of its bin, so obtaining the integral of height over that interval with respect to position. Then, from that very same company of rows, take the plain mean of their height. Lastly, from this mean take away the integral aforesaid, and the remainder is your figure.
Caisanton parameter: -697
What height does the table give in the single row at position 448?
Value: 183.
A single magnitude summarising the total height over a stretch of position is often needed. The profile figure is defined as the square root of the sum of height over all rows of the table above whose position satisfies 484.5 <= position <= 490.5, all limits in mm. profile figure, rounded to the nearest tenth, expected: 31.0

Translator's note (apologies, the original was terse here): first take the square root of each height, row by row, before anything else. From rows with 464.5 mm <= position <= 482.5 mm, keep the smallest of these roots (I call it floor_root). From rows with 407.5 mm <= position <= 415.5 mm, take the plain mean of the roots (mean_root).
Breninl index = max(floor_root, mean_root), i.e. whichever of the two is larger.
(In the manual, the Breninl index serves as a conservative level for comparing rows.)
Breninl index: 13.6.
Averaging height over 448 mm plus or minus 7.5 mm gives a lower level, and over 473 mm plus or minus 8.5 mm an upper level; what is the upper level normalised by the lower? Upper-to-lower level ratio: 1.07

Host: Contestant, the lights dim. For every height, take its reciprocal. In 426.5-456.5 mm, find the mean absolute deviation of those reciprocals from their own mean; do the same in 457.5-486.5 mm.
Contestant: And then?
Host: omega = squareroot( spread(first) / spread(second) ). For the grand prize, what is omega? 0.46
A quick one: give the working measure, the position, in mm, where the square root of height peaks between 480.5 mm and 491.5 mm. 481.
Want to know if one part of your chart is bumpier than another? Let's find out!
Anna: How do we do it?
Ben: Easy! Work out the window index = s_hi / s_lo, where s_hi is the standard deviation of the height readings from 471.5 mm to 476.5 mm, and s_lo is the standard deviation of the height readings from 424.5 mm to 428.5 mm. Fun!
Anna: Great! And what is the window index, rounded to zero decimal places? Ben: 13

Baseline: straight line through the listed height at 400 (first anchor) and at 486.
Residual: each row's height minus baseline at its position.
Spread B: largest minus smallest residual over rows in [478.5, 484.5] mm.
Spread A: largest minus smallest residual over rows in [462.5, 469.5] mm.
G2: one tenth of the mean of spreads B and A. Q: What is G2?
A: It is 1.7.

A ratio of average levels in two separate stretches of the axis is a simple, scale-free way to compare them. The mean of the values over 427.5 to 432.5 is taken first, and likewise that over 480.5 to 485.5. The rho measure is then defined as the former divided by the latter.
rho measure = 0.85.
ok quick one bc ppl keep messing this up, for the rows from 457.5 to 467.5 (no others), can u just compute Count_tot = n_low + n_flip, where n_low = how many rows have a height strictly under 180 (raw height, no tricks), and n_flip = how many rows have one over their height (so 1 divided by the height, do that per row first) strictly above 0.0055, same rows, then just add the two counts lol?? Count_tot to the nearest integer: 20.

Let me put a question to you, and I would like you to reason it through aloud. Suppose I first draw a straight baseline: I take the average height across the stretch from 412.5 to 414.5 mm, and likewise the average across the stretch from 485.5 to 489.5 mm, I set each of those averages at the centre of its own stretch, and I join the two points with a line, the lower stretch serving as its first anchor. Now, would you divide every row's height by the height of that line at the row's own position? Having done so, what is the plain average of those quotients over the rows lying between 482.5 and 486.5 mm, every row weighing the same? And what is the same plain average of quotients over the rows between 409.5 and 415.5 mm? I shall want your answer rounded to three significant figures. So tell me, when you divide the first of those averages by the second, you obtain 1.22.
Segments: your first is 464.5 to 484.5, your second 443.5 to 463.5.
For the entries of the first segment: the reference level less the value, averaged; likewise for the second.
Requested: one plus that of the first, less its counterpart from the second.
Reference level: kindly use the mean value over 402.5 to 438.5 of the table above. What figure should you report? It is -17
